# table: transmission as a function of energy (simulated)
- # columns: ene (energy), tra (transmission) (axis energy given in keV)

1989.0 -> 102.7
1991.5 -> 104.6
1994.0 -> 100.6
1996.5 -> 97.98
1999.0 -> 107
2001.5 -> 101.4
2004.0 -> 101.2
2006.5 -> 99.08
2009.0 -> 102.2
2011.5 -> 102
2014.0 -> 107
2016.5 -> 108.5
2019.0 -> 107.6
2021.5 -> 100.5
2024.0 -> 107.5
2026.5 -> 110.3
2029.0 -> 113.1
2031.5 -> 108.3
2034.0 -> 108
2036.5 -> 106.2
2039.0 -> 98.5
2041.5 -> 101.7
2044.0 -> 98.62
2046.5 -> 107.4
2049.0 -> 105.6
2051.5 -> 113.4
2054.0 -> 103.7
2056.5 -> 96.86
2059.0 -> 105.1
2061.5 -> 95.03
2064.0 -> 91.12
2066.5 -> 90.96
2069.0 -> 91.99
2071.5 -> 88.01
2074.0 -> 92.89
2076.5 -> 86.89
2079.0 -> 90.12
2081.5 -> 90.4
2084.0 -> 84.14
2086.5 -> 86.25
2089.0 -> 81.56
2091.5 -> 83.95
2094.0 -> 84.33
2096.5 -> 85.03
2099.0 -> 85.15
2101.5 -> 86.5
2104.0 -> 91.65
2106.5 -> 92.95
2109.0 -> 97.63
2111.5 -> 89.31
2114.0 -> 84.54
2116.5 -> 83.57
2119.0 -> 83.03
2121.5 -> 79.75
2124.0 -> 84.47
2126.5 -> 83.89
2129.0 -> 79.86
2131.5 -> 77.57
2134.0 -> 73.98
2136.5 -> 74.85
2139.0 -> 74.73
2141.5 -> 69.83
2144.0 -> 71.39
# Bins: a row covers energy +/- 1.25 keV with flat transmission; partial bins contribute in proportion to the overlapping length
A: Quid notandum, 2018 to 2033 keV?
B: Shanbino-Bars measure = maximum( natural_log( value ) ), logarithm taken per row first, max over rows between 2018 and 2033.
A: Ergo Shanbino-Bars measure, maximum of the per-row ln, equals 4.73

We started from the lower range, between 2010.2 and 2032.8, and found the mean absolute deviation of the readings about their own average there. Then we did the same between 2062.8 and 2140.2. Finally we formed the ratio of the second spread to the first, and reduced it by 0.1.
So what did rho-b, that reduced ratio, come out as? 1.6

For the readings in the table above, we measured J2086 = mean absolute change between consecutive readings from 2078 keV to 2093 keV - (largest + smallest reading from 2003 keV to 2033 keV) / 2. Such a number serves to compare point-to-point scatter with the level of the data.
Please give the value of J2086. -103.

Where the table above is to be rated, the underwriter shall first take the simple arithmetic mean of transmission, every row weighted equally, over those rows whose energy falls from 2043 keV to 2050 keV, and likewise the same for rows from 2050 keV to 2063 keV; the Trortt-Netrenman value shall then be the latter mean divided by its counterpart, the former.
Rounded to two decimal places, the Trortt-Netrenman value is 0.99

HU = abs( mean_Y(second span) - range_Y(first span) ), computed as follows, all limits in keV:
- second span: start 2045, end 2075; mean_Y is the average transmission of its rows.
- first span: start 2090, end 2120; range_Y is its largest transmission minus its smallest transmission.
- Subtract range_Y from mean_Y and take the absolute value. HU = 84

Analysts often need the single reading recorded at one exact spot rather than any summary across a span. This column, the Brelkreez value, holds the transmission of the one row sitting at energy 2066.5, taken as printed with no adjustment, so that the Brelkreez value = 90.96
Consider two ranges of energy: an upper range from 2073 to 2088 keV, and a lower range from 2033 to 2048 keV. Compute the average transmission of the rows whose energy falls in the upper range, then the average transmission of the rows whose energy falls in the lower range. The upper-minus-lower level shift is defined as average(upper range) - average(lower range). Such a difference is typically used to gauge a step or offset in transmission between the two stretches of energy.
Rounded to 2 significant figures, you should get -15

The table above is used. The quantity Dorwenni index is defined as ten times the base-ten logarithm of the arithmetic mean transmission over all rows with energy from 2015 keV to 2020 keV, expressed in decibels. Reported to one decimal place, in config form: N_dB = 20.3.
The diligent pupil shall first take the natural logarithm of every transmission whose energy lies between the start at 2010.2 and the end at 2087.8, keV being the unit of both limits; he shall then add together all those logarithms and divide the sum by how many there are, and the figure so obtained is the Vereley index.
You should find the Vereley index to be 4.60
